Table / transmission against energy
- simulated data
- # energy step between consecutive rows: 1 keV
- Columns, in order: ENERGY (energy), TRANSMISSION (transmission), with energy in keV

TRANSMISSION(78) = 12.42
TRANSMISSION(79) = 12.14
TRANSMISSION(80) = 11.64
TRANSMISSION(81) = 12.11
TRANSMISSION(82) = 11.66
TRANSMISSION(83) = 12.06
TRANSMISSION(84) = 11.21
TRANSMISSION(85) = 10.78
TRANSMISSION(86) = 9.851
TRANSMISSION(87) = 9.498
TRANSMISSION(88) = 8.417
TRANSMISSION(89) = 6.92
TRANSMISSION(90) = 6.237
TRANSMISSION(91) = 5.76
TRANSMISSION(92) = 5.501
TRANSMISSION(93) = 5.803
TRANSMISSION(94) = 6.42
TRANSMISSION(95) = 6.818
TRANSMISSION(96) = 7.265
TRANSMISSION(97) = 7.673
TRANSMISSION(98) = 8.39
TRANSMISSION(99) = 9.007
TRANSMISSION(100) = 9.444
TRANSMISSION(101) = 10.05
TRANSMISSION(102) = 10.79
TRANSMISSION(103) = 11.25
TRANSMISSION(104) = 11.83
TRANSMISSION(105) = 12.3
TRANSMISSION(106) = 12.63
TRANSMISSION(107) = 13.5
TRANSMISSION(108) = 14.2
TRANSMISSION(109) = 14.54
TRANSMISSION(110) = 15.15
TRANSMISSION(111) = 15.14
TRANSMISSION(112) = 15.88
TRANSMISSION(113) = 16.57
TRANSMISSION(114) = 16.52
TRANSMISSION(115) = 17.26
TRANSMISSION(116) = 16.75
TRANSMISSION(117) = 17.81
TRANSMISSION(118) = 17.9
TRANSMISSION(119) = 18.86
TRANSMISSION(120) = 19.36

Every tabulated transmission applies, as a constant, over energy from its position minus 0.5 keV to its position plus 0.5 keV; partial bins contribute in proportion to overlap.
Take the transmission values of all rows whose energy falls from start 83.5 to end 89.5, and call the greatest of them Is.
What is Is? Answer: 11.21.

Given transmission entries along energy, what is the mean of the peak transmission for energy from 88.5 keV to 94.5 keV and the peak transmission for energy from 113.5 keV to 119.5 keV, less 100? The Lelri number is -87.1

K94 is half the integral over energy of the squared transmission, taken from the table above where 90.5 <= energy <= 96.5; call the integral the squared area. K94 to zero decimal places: 119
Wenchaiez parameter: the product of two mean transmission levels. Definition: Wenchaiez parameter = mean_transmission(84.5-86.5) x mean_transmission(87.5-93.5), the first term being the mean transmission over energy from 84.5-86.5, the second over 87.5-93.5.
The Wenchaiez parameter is 66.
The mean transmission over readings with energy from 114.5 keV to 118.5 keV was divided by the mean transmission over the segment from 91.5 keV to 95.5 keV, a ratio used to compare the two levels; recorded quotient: 2.8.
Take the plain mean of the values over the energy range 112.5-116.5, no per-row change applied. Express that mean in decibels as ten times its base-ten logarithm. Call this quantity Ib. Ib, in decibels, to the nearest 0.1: 12.2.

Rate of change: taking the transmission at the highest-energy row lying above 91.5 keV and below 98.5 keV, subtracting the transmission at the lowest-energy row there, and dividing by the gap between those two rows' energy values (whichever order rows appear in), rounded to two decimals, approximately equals 0.48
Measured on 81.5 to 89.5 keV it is -0.68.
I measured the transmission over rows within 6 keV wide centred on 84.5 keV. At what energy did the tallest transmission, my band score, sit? 83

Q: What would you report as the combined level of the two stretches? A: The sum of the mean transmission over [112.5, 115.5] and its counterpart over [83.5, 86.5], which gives 27.4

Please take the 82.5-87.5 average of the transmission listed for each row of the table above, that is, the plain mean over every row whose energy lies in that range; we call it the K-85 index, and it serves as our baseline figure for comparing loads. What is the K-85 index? 10.7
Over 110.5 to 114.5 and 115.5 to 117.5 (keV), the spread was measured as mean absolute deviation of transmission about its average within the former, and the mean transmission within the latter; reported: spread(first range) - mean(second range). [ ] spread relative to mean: -16.8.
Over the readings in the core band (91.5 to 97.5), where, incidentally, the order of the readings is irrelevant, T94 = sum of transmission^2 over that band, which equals 263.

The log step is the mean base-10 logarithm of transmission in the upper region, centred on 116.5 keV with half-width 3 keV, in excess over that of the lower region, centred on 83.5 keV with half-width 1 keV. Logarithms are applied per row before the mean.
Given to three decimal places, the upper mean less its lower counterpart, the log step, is 0.178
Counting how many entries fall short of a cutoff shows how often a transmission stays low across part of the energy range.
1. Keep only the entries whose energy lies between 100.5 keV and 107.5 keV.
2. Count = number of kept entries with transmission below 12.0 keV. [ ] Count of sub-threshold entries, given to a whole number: 4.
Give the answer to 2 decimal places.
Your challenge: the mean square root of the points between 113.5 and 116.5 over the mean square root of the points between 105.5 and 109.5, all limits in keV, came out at 1.11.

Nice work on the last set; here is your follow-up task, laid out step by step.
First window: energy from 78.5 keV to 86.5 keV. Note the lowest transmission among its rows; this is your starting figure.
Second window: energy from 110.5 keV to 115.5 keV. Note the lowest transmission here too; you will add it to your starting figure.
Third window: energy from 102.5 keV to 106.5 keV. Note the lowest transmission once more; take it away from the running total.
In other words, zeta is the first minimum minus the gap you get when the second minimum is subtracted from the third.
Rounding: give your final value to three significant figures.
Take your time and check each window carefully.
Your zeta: 13.7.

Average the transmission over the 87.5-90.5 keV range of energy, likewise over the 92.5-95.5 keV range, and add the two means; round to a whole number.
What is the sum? 14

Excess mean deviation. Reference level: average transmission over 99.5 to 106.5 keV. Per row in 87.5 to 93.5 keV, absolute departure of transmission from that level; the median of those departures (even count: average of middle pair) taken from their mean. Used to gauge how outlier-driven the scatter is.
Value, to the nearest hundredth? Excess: -0.42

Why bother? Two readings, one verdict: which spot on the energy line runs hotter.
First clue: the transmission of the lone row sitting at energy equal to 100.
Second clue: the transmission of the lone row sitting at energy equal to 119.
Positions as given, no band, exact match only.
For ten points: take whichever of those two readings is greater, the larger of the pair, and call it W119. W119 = 18.9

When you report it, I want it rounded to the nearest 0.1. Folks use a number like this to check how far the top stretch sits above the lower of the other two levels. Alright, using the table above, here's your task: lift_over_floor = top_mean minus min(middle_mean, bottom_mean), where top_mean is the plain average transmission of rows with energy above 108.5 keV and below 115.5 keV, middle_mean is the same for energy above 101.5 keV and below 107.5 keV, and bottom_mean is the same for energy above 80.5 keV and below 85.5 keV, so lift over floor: 4.3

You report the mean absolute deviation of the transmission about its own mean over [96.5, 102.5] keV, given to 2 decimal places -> 0.87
